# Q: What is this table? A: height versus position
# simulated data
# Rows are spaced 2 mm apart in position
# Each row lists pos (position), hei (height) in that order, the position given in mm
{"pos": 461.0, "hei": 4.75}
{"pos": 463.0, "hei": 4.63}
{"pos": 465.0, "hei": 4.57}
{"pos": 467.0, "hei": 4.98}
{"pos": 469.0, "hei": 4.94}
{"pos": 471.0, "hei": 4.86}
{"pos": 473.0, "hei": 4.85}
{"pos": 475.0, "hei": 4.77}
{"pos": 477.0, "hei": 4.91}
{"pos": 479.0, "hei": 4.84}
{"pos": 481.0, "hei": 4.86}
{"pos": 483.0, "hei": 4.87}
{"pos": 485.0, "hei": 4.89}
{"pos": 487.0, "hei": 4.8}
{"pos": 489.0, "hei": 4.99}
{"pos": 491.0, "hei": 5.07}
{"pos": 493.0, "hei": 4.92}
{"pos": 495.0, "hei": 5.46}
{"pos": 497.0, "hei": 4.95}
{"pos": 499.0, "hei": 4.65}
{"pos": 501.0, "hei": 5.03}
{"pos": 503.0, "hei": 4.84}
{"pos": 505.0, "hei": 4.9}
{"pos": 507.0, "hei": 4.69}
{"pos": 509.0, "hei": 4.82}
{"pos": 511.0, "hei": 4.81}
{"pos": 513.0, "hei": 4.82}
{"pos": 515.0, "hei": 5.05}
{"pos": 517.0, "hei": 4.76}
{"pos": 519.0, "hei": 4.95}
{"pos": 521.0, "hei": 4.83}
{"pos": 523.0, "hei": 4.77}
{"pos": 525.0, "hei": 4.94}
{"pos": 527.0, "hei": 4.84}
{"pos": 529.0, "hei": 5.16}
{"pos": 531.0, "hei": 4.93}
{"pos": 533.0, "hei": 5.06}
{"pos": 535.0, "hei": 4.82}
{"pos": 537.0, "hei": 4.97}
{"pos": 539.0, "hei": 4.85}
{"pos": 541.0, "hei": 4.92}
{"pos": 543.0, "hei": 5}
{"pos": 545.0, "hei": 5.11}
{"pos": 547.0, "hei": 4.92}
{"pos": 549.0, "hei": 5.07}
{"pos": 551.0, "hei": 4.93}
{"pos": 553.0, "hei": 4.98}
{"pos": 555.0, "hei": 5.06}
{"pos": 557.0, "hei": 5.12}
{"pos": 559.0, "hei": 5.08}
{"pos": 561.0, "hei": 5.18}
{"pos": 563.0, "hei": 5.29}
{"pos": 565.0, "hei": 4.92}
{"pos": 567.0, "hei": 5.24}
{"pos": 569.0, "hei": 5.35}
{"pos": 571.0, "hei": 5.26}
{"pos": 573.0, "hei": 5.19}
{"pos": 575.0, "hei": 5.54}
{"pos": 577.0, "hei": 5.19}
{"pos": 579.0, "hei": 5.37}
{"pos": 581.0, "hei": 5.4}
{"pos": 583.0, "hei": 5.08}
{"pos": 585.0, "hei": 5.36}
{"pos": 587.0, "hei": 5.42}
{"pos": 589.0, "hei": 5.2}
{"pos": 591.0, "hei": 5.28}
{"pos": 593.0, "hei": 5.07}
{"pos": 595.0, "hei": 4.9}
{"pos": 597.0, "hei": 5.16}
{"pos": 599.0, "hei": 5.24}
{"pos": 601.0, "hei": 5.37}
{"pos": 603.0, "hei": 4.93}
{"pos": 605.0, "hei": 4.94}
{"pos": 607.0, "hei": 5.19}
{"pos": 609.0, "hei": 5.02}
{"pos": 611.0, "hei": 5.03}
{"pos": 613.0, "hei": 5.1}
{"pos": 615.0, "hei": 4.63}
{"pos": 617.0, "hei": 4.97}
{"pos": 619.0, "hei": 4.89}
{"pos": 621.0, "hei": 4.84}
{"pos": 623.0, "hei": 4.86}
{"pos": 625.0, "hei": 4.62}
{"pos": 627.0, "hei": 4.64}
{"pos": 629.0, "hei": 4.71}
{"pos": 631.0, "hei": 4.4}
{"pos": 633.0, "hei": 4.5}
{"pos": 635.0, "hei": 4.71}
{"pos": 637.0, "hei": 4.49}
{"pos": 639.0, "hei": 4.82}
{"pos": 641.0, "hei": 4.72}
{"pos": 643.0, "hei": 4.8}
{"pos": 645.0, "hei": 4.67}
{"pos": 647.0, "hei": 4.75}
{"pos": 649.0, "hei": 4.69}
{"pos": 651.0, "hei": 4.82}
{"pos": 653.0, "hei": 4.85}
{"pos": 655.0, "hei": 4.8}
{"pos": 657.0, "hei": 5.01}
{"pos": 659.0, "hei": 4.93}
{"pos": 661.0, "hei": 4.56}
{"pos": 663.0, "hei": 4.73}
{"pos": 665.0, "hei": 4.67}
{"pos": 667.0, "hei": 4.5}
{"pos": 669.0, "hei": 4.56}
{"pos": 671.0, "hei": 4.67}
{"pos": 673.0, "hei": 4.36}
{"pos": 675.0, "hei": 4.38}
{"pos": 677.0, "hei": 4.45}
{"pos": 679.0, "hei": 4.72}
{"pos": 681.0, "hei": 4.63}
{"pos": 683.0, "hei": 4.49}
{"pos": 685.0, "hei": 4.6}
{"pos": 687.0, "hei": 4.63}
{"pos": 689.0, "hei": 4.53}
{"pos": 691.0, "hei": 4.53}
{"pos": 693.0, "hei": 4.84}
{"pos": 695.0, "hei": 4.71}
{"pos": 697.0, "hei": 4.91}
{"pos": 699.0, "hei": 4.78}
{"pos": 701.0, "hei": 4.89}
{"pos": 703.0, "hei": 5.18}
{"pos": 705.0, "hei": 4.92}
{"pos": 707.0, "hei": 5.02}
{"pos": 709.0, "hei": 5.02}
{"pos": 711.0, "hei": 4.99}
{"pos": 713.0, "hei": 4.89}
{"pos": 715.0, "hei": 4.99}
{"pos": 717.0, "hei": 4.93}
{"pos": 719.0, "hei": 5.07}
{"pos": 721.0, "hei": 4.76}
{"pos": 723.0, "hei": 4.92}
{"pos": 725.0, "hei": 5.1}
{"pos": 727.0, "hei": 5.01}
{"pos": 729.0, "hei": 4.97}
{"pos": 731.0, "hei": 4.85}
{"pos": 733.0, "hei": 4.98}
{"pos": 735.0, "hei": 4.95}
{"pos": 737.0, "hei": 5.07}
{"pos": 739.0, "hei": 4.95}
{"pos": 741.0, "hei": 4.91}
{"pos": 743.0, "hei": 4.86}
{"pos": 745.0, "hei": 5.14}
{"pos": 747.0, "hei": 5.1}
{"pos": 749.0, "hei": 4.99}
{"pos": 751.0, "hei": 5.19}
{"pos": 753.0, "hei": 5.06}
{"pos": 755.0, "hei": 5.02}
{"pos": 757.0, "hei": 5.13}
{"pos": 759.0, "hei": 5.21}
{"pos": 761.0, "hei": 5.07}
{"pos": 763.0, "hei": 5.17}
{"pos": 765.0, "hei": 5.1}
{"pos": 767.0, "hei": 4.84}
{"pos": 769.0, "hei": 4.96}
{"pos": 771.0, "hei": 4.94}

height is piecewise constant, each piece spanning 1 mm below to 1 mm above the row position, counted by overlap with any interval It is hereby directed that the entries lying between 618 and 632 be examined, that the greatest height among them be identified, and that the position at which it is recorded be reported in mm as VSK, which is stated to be 619.0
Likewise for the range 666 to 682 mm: 679.0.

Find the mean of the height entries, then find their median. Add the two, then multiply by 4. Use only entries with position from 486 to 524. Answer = 39.0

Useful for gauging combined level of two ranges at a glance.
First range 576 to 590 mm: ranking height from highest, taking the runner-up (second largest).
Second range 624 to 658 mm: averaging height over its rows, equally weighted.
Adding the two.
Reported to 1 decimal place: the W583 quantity 10.1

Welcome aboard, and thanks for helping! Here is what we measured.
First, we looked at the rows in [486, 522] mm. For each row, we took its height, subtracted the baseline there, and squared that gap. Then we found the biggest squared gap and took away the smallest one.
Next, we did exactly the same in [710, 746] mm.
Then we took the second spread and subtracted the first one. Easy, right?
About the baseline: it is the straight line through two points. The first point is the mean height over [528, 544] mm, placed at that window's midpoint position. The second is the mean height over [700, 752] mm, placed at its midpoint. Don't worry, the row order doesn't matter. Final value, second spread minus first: -0.2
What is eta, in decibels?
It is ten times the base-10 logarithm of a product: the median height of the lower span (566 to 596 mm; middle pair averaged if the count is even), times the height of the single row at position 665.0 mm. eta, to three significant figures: 13.9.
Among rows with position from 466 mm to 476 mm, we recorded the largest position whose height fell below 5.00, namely 475.0 mm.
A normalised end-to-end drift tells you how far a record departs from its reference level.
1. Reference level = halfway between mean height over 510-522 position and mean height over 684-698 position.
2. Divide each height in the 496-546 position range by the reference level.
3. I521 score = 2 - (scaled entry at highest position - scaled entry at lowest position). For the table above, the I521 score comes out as 1.97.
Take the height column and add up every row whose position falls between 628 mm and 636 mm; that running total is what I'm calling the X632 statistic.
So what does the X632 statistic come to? 18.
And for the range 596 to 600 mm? 10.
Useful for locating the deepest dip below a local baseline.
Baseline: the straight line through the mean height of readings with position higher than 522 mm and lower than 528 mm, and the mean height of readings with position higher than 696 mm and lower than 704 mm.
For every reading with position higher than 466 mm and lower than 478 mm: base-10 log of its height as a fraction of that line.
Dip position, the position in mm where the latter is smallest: 475.0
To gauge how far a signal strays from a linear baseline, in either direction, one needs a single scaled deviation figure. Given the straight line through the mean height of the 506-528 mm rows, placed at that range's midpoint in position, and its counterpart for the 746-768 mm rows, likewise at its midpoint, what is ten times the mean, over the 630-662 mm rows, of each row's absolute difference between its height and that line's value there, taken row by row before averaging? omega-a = 2.5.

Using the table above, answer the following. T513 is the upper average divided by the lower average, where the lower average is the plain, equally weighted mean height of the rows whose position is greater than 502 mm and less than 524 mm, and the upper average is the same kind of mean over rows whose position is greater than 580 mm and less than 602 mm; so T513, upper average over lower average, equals 1.08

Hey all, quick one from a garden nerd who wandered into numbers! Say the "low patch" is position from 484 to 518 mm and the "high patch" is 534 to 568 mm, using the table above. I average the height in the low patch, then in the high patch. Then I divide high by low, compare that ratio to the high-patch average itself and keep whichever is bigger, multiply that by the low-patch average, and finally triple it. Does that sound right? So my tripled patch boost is 74.0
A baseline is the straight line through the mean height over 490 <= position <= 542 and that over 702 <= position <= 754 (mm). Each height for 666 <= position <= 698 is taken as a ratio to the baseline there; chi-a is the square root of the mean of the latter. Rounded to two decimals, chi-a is 0.96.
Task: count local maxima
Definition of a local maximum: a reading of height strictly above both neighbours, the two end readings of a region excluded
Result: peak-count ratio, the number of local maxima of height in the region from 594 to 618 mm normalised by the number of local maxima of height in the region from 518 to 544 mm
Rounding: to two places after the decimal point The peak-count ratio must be 0.75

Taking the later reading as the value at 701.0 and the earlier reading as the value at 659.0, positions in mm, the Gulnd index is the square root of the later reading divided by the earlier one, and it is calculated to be 1.00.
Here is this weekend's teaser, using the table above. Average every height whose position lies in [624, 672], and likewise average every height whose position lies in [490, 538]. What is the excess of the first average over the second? -0.23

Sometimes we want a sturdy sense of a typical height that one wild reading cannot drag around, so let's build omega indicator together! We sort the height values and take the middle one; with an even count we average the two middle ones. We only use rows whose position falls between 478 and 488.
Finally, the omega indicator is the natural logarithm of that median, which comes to 1.58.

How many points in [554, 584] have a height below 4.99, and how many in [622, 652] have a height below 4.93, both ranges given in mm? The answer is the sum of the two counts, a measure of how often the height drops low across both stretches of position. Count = 16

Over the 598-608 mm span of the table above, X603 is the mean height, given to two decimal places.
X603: 5.13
